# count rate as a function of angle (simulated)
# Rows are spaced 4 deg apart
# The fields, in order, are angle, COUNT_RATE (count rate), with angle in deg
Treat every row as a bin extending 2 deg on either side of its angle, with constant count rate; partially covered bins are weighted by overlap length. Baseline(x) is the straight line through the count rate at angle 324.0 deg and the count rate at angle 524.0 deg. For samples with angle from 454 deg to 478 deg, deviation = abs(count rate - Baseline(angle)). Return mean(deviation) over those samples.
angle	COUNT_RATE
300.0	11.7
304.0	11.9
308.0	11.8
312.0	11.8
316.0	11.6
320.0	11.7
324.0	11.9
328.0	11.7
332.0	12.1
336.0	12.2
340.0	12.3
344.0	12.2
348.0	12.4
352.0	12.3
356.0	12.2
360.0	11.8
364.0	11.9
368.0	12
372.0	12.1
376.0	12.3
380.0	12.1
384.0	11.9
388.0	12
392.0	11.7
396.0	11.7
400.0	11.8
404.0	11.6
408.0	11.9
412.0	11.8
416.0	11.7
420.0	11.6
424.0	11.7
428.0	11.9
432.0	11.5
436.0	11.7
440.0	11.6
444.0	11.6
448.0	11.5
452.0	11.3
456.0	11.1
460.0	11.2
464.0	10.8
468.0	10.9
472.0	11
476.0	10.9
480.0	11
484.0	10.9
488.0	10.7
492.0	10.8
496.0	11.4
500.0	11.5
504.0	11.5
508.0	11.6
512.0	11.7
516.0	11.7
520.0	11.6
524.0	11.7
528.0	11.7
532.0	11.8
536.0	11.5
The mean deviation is 0.77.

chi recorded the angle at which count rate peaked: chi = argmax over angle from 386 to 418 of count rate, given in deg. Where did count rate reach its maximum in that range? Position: 388.0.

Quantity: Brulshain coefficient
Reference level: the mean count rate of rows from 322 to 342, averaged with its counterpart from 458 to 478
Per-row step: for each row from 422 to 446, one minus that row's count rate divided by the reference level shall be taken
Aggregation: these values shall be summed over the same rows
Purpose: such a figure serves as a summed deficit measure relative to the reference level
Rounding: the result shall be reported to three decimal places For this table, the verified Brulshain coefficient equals -0.087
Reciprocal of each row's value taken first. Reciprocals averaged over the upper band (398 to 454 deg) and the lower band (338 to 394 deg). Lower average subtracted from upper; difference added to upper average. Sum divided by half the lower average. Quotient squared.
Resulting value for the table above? 4.61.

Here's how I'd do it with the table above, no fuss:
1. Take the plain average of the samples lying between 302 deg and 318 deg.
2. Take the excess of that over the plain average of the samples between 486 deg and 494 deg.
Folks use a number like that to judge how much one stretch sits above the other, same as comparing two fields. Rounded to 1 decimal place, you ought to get 1.0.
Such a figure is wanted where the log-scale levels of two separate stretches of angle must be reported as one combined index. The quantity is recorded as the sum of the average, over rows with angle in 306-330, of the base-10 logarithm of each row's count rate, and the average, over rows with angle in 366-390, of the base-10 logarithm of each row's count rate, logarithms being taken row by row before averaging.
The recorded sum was 2.152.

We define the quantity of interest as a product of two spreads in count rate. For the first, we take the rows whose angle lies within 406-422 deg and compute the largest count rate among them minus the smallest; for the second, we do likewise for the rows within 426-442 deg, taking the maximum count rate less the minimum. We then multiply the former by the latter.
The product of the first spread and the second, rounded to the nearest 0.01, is 0.12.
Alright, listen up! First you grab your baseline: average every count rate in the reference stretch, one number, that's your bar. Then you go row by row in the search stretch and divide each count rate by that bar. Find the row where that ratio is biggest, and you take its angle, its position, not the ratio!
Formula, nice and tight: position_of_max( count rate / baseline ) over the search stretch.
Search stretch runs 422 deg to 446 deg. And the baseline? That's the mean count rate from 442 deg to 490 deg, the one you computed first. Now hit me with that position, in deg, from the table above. 428.0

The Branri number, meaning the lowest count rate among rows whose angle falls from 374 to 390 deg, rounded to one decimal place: 11.9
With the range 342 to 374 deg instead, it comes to 11.8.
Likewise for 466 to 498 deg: 10.7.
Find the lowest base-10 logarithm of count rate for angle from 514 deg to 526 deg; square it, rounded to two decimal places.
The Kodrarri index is 1.13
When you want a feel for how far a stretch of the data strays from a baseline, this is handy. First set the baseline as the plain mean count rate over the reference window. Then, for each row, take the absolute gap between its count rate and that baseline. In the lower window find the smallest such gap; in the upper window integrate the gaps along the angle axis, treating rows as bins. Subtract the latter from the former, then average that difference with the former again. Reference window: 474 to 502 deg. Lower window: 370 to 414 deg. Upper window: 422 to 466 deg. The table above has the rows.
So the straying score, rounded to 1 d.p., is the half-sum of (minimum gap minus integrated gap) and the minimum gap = -9.5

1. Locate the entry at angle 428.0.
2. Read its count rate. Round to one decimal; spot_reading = 11.9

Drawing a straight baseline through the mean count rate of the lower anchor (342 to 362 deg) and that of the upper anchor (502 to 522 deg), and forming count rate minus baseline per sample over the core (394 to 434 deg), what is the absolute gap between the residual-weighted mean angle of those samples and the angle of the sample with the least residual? 18.6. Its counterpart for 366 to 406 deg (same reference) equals 7.4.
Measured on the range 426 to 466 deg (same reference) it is 11.6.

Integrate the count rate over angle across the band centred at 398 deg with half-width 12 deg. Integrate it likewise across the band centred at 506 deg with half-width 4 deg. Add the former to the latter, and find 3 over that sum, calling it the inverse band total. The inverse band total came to 0.0080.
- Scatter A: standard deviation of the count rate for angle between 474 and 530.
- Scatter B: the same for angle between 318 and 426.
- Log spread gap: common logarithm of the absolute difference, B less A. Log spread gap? -0.9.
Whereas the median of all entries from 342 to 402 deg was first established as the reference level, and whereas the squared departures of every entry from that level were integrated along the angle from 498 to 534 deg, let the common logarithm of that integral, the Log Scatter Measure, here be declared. 0.69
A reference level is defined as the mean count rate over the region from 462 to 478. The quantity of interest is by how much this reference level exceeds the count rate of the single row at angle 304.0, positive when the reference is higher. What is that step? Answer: -1.00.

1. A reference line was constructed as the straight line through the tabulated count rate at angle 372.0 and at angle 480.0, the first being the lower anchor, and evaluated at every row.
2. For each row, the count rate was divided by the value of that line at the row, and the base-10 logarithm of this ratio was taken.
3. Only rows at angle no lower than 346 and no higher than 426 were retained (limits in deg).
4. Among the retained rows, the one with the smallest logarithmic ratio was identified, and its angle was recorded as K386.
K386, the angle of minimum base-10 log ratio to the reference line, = 360.0 deg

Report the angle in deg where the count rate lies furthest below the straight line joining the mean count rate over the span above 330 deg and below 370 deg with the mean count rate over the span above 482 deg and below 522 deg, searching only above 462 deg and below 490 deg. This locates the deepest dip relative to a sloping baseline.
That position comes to 464.0 deg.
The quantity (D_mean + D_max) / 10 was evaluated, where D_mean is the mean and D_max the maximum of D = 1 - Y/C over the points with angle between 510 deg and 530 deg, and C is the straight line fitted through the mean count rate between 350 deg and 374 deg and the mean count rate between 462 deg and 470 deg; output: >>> -0.028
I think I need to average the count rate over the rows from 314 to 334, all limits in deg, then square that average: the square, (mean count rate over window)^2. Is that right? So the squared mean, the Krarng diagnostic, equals 139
